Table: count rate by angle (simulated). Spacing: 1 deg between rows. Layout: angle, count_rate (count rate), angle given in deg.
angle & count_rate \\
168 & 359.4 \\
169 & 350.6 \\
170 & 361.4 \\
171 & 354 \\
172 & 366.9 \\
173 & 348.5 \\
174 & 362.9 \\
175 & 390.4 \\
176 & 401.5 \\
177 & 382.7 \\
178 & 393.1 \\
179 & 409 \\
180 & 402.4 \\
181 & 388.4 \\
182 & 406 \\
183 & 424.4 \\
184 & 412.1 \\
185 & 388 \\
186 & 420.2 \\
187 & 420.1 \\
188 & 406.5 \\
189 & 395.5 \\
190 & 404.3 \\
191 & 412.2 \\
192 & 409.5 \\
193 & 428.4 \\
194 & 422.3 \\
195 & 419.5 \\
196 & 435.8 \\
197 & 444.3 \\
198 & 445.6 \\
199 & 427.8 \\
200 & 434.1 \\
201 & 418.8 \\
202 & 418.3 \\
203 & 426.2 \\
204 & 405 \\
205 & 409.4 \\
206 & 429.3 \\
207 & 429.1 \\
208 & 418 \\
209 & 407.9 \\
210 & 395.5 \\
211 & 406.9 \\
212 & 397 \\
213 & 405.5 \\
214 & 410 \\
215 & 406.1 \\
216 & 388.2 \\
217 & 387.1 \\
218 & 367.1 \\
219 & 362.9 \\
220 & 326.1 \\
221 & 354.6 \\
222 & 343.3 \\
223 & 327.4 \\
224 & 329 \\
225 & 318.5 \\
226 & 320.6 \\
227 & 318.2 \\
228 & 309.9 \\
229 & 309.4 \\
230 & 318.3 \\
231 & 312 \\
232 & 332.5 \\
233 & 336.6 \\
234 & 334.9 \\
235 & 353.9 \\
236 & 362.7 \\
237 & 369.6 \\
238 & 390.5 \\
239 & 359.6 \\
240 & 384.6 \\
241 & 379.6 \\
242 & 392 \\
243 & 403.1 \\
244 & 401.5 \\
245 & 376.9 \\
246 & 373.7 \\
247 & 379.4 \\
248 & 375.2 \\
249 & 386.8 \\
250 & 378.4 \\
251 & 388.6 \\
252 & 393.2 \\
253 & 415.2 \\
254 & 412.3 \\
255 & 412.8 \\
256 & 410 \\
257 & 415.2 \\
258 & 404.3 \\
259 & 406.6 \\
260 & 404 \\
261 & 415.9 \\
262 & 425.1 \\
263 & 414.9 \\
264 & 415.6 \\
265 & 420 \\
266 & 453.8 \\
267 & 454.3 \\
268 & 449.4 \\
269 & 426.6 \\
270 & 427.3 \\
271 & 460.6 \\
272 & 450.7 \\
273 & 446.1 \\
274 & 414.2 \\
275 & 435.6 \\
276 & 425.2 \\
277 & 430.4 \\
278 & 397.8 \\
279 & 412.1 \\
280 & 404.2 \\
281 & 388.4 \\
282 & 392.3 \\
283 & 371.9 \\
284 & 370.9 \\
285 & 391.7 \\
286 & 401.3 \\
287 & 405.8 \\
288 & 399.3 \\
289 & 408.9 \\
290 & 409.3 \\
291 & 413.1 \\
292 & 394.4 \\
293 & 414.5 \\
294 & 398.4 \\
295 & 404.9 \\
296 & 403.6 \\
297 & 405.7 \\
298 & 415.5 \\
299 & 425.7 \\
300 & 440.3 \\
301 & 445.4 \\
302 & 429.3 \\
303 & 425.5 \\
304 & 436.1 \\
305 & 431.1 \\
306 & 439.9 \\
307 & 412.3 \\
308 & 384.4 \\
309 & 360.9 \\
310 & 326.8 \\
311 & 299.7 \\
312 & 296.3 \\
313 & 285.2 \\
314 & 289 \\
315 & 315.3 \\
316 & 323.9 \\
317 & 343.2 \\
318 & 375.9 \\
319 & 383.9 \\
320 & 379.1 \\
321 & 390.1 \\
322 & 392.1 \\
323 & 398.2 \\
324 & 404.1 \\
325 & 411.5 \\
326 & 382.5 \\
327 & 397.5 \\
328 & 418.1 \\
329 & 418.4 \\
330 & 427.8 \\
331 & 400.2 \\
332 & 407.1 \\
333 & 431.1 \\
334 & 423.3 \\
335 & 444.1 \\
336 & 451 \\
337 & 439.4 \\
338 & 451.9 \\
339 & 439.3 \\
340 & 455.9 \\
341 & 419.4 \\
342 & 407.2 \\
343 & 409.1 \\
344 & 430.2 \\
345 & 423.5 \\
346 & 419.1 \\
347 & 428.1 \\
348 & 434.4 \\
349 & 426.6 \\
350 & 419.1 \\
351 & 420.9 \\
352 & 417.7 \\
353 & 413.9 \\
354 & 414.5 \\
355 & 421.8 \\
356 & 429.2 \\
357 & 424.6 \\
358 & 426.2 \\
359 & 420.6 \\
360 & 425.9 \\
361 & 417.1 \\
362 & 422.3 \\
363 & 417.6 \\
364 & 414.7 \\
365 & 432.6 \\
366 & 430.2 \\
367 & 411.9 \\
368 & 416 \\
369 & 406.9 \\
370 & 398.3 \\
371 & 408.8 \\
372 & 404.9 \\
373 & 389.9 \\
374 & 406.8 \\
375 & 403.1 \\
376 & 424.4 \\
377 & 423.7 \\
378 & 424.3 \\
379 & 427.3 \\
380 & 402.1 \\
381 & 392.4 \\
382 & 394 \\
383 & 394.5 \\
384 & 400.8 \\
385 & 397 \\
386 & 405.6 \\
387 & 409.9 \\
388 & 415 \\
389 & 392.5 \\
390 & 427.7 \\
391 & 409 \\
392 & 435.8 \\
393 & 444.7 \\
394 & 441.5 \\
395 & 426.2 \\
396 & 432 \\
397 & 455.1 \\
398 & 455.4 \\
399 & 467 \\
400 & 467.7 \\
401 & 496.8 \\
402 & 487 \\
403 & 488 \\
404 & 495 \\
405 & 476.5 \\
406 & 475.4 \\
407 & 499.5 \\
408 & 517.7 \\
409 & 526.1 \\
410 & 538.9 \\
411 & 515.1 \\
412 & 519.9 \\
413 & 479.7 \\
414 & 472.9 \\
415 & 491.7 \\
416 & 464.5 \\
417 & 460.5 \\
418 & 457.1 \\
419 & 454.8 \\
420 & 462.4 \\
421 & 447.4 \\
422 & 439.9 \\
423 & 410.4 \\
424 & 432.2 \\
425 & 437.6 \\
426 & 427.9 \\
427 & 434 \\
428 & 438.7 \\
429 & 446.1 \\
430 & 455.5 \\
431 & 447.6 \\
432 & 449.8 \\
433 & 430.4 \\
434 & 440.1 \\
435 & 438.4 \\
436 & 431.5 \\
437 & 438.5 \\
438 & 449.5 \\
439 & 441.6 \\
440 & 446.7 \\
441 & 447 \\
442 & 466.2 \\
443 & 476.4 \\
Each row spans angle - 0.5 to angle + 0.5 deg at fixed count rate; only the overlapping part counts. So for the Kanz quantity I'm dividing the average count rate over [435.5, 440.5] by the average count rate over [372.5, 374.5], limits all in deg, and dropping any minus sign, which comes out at 1.11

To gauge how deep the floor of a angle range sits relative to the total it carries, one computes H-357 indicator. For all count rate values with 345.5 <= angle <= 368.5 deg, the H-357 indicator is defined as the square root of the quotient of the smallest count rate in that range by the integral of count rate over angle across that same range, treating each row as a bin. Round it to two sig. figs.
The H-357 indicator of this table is 0.21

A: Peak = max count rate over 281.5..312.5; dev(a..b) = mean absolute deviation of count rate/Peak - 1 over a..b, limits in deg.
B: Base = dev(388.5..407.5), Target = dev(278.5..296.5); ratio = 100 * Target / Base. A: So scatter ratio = 37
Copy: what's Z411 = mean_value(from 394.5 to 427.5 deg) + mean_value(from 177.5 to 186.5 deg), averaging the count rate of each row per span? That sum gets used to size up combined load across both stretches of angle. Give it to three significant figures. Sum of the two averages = 875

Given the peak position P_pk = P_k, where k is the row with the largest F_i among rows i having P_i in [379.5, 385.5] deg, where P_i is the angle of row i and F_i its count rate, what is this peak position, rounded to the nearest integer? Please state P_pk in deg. 380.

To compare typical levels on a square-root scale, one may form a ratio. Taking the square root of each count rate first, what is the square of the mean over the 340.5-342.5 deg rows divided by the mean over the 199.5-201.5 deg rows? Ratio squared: 0.97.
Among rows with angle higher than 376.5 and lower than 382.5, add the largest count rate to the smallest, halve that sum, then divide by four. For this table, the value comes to 102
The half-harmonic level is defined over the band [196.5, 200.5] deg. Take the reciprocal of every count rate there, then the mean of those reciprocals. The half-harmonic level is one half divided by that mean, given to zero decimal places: 219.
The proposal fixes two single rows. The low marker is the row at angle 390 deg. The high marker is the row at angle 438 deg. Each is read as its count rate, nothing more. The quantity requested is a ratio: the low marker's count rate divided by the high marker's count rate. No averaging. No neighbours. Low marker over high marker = 0.952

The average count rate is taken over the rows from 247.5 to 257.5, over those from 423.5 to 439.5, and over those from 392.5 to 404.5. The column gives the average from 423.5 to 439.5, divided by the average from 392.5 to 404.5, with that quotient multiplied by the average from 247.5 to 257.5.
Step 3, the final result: 379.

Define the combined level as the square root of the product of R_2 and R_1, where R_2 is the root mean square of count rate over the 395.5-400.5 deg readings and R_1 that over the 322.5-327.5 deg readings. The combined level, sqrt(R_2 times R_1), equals 426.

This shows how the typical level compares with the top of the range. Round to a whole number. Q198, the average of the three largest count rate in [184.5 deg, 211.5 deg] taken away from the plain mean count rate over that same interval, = -24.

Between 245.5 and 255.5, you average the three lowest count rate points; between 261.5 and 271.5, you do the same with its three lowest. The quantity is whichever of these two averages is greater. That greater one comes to 416.8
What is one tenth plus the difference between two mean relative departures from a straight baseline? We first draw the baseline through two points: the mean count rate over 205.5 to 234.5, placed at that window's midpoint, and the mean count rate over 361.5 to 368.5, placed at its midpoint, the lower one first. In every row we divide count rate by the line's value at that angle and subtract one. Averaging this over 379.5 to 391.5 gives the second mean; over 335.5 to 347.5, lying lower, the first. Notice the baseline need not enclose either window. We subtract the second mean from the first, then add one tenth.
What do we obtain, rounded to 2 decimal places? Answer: 0.21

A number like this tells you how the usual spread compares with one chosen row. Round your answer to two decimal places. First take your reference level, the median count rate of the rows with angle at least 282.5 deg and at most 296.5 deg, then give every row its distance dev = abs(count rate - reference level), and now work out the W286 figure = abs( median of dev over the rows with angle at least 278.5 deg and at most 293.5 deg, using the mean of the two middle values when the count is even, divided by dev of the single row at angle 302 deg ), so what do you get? 0.36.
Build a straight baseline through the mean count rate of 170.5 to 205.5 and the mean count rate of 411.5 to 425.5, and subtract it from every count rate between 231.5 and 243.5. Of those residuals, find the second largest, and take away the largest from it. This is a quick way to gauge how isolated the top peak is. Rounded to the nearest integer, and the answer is -11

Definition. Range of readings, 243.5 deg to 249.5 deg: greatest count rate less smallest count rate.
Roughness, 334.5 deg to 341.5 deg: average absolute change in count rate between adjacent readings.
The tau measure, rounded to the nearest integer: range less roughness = 12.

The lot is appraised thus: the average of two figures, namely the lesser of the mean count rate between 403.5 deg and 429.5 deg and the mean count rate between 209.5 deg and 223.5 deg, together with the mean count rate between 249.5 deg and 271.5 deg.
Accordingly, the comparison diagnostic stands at 398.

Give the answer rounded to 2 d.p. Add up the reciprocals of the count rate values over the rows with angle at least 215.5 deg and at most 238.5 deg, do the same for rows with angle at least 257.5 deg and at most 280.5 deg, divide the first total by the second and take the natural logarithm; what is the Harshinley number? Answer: 0.22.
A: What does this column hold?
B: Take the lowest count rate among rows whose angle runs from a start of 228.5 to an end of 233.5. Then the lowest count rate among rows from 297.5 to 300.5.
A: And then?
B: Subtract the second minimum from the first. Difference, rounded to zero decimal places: -106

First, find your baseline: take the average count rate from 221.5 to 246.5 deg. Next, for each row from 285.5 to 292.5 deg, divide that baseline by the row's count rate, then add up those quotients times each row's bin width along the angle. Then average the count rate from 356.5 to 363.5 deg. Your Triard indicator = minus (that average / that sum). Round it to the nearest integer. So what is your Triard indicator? -70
